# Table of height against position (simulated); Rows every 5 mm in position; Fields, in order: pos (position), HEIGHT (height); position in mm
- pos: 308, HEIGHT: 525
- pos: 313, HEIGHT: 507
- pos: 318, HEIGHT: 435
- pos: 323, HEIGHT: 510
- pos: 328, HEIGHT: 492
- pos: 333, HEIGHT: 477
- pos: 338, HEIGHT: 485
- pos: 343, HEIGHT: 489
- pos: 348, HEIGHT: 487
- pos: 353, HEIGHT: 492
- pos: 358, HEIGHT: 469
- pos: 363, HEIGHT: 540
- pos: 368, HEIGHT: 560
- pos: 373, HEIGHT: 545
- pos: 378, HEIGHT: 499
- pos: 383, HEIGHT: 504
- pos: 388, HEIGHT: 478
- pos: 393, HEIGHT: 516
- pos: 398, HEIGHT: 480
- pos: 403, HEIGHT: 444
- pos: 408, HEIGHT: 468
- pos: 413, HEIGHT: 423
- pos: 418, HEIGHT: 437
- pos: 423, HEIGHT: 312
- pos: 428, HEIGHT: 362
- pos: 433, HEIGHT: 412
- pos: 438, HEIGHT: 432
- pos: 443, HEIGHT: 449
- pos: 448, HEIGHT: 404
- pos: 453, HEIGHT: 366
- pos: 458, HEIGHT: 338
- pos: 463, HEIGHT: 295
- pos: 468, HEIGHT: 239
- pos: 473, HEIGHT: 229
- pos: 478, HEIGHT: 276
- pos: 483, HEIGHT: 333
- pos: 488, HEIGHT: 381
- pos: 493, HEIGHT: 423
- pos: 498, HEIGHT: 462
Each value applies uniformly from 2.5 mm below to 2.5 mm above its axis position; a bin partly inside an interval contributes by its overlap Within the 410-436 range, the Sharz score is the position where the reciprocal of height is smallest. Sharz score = 418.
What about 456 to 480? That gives 458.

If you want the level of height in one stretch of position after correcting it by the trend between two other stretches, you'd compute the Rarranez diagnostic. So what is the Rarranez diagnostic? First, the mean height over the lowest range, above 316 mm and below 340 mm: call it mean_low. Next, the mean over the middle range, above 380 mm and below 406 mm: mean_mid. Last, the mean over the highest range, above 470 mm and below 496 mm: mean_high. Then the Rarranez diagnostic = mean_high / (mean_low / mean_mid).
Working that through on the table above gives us 332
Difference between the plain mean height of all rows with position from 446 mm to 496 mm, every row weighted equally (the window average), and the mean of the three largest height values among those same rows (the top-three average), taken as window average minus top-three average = -74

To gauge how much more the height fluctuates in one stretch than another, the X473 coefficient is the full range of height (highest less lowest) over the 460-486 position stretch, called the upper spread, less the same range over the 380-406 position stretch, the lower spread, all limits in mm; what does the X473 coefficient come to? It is 32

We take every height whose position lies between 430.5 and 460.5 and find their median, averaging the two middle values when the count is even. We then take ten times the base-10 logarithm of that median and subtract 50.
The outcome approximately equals -23.9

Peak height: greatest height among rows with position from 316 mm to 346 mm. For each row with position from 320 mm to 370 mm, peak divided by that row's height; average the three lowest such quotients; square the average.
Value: 0.91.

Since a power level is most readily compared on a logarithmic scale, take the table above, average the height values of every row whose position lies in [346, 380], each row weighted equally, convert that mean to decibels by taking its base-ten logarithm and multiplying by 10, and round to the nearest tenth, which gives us 27.1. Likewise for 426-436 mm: 25.9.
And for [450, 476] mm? 24.7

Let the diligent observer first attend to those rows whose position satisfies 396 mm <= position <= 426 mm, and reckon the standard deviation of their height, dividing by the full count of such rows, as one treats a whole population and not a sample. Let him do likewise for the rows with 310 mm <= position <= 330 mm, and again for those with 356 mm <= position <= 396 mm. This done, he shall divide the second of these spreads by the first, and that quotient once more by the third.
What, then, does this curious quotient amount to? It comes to 0.0181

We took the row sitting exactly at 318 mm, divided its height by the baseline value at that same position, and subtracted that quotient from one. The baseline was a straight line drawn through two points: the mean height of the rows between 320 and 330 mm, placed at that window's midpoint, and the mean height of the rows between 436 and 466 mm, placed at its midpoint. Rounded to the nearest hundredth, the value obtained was 0.14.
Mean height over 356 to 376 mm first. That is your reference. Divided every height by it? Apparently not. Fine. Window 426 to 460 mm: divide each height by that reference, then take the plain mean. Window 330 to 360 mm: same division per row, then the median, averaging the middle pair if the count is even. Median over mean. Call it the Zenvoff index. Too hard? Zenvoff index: 1.23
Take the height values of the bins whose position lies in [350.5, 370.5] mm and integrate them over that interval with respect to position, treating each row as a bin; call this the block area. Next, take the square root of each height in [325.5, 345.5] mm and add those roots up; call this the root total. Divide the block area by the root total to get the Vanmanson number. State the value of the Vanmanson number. 117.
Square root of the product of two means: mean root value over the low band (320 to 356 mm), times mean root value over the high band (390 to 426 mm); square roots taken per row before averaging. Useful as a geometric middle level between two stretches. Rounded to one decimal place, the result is 21.5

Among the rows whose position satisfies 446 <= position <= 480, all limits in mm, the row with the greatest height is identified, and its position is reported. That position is 448 mm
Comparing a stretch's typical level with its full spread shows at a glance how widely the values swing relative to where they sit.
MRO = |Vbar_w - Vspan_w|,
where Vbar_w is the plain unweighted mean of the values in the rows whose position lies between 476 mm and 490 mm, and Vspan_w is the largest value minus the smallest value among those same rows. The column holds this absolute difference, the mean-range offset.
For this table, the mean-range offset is 225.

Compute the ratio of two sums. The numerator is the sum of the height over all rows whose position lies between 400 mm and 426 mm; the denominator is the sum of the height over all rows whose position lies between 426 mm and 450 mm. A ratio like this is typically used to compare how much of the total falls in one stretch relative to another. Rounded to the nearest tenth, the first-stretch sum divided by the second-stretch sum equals 1.0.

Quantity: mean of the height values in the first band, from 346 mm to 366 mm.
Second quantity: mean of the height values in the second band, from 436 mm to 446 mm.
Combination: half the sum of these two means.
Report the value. 469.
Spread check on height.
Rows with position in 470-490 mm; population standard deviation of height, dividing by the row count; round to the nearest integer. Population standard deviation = 57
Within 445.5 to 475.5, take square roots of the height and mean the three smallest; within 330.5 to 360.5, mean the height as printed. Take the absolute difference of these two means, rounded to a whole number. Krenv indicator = 467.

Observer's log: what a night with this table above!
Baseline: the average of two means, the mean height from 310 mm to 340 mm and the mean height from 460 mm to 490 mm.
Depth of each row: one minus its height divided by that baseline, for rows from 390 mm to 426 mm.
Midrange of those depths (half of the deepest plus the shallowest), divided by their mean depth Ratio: 0.50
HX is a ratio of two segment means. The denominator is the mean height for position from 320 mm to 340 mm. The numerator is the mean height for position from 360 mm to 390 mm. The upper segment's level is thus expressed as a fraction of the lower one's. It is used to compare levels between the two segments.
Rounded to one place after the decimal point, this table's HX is 1.1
